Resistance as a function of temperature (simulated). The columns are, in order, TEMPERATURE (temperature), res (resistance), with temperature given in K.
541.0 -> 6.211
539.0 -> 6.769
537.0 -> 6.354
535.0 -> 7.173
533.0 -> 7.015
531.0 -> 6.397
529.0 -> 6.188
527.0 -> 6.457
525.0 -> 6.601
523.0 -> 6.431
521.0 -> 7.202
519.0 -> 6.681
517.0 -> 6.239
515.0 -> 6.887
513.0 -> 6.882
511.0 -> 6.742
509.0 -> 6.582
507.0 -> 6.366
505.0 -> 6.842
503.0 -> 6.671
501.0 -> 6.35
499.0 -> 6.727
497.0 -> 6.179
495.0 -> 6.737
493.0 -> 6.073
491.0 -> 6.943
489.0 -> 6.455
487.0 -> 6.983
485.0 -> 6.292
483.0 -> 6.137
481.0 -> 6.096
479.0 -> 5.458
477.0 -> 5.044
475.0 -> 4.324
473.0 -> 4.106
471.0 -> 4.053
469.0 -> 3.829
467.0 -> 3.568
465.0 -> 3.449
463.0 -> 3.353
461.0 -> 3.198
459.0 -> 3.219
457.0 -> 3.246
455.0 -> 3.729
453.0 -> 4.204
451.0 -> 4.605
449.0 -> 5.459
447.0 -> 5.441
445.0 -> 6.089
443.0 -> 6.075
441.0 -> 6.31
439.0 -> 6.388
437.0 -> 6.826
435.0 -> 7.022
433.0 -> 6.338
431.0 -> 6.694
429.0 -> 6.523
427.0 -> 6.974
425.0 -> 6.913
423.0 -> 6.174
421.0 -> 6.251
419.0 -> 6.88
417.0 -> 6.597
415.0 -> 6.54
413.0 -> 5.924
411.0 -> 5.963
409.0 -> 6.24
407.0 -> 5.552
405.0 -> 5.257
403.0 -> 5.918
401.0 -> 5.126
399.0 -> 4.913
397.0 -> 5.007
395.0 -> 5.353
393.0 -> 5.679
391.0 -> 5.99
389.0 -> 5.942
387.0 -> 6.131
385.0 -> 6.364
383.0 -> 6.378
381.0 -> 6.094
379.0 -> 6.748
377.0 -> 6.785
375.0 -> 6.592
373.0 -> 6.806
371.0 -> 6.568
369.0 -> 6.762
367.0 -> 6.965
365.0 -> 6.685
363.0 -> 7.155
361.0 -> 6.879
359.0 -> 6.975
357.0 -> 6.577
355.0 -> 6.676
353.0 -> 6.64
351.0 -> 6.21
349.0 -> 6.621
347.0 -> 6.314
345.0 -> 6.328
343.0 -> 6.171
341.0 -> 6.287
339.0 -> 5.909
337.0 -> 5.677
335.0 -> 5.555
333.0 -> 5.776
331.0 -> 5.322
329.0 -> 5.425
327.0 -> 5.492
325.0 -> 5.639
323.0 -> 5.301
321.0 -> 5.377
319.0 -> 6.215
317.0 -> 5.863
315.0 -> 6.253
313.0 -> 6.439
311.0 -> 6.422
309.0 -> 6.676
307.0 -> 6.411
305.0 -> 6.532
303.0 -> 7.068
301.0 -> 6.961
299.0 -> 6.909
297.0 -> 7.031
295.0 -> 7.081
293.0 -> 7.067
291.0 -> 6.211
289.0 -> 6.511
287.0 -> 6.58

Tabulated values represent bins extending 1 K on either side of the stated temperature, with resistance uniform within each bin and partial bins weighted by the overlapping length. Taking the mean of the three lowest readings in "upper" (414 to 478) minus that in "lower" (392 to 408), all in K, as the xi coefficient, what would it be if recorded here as -1.8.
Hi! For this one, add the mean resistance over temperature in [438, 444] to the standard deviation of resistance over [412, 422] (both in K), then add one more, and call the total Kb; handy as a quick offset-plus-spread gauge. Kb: 7.6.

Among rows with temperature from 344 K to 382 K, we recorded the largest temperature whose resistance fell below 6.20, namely 381.0 K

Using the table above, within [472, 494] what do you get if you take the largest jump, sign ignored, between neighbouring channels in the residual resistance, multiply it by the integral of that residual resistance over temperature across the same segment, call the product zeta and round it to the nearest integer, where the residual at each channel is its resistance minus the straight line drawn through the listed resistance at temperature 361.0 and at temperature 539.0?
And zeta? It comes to -19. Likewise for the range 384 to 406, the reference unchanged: -22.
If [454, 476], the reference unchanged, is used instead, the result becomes -34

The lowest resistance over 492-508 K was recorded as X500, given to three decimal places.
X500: 6.073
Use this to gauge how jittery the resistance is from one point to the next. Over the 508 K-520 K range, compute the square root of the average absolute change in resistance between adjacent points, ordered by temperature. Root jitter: 0.53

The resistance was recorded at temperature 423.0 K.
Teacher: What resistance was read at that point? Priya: 6.174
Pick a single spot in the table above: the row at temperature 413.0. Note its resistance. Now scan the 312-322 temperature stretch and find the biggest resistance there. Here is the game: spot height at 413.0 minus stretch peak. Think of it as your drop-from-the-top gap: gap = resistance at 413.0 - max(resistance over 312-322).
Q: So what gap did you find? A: -0.5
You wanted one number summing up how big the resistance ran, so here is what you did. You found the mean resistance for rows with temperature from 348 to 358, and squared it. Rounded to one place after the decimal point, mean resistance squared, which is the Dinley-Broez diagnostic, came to 42.8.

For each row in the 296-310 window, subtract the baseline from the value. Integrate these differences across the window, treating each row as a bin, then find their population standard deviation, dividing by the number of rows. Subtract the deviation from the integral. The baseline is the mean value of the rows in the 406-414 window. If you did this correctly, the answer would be 12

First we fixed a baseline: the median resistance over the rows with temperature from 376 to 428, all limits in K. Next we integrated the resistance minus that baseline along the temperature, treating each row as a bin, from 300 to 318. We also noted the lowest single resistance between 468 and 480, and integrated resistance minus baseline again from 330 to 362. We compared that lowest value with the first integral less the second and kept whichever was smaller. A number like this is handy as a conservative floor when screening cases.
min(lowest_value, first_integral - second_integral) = 3.0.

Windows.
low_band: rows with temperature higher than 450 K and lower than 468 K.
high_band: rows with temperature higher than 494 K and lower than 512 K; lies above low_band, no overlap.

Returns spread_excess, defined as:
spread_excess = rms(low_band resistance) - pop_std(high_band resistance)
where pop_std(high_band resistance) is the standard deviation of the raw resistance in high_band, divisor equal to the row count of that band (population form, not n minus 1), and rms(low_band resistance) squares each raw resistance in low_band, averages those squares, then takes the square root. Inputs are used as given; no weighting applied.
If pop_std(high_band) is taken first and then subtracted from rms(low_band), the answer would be 3.4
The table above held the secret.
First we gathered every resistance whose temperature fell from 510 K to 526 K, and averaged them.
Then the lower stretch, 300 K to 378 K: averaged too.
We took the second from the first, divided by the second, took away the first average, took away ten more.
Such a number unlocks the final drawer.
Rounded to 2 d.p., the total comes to -16.65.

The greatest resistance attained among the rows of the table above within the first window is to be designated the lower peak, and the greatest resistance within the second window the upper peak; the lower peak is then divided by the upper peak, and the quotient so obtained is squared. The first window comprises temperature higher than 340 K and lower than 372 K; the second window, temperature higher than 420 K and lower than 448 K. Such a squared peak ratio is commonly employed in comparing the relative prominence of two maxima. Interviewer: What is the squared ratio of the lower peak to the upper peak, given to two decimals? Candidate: 1.04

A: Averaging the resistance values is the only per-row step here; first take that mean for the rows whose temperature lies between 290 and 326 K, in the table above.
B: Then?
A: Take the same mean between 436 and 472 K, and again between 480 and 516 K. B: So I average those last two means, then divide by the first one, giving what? 0.87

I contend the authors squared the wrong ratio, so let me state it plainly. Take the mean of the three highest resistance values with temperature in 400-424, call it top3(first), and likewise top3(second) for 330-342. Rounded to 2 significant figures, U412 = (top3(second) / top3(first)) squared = 0.81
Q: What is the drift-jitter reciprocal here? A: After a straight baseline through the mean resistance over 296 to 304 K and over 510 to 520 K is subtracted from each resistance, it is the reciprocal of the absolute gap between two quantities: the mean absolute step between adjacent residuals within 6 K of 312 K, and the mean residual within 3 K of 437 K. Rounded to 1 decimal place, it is 3.7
